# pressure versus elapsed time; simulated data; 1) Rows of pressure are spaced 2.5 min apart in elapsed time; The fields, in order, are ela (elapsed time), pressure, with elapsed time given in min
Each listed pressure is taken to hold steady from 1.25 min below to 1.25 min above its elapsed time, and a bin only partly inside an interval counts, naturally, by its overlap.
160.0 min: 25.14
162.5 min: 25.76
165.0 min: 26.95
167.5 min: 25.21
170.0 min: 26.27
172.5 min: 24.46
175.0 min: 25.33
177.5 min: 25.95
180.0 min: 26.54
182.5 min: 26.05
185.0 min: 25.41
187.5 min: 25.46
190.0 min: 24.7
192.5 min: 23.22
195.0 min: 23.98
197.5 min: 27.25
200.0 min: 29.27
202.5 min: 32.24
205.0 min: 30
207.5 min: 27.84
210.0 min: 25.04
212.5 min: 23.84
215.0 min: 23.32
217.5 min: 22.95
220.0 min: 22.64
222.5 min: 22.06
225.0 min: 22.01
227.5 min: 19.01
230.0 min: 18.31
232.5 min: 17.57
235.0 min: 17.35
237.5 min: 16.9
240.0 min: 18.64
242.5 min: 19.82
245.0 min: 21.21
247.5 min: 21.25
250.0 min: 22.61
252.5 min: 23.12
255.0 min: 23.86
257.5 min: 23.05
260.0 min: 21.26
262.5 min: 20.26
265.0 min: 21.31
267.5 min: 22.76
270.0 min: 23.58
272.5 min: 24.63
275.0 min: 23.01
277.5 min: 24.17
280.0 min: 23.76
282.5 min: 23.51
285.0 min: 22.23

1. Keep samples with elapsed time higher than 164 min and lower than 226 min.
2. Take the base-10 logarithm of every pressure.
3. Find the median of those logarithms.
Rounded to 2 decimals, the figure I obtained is 1.40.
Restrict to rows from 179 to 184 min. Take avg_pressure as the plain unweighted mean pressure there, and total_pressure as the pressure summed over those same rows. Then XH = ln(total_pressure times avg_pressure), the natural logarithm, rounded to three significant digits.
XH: 7.23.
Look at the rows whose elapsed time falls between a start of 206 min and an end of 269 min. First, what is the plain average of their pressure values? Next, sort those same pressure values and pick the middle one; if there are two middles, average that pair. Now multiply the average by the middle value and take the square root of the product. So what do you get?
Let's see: 21.8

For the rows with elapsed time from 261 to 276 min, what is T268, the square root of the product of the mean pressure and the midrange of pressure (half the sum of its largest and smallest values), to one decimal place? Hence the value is 22.5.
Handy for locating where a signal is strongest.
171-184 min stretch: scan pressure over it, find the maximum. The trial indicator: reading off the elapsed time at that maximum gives 180.0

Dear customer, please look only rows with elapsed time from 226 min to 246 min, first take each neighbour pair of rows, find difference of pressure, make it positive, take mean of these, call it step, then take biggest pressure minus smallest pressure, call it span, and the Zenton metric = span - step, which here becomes 3.4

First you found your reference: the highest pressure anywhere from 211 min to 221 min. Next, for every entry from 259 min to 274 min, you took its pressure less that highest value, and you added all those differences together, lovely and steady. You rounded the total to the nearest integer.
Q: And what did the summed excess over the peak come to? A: -9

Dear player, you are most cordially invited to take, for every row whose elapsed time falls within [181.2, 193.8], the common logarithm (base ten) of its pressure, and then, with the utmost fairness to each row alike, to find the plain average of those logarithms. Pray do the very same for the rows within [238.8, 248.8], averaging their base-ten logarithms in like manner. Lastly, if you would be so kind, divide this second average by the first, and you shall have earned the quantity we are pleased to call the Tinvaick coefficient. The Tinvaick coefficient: 0.93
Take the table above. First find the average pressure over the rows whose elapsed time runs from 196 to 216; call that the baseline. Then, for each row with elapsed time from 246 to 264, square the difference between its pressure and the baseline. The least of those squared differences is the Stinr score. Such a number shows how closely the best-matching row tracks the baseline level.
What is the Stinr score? 12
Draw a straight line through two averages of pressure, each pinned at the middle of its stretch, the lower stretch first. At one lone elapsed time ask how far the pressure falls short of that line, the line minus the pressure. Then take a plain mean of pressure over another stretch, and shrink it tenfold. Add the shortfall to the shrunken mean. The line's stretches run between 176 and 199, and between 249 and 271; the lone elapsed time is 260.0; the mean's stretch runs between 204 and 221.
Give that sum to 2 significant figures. 3.7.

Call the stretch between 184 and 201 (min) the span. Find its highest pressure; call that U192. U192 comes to 29.27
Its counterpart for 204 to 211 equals 30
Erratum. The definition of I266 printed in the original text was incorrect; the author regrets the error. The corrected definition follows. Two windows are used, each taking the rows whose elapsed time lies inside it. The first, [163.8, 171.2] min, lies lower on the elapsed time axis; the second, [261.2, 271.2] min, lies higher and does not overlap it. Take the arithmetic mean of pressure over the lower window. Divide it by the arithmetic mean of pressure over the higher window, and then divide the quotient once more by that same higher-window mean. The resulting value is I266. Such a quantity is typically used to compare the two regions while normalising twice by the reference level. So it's 0.05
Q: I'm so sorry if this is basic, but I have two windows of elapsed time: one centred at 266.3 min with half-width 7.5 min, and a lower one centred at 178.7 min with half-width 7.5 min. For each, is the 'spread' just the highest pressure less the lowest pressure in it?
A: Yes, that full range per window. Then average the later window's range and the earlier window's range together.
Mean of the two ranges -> 3.2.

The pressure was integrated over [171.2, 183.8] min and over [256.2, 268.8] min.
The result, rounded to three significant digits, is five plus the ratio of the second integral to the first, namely 5.85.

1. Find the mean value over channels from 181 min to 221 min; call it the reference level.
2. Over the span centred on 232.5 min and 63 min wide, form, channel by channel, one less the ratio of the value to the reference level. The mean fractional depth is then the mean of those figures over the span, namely 0.14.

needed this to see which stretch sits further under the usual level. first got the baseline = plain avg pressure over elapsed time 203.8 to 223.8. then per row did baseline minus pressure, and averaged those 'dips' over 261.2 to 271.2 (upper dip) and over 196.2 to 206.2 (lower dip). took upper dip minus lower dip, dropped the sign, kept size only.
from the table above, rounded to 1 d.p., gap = 7.7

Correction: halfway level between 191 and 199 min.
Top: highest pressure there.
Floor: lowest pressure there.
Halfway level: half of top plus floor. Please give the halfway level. 25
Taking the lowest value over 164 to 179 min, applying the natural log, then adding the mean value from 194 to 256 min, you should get 26.1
